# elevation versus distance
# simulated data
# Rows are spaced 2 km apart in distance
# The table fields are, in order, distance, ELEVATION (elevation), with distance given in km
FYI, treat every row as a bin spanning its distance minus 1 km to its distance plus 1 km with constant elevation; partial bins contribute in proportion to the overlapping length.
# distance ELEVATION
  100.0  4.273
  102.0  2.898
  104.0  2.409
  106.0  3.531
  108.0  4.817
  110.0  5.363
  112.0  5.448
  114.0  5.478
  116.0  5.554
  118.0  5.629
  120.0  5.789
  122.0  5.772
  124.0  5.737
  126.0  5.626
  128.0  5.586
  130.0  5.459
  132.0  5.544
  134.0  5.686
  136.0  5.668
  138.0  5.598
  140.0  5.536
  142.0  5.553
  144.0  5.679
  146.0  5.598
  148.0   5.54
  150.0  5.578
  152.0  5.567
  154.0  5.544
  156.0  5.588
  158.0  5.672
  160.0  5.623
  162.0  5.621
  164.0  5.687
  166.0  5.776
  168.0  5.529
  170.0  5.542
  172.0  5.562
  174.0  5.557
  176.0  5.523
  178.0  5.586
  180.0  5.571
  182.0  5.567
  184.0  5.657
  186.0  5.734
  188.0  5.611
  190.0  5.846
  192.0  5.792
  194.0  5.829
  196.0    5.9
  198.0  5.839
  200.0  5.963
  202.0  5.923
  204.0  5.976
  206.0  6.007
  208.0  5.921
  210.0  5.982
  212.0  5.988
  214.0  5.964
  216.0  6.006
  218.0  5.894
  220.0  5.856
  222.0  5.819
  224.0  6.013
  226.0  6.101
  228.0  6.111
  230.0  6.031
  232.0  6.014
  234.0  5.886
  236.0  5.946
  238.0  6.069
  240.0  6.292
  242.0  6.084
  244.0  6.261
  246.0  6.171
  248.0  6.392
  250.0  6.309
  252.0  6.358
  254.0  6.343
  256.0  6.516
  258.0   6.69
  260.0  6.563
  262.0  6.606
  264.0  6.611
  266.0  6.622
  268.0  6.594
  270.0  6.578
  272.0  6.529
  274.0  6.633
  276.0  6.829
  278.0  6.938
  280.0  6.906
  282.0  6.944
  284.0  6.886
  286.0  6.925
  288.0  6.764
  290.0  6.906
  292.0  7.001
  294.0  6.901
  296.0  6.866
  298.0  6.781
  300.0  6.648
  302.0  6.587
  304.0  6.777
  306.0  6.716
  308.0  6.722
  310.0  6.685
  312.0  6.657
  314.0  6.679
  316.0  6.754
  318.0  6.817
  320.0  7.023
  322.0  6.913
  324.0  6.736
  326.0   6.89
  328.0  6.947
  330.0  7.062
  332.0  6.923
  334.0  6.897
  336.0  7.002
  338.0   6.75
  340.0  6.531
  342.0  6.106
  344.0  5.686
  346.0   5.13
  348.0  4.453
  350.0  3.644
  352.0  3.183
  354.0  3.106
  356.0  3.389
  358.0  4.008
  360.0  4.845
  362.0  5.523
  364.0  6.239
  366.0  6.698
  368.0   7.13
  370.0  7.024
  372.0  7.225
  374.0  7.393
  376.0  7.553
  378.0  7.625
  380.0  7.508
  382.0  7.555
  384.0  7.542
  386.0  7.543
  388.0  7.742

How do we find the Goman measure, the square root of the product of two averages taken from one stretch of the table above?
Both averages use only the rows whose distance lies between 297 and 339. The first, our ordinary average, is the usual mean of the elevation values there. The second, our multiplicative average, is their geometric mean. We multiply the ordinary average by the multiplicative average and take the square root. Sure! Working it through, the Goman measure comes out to 6.8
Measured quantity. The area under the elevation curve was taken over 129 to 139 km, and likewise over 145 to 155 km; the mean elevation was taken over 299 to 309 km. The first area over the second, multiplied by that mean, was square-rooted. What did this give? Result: 2.6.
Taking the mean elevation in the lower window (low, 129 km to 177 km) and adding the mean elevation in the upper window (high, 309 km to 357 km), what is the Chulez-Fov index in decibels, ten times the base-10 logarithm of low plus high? 10.64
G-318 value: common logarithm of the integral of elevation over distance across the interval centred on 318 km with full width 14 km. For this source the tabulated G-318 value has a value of 1.98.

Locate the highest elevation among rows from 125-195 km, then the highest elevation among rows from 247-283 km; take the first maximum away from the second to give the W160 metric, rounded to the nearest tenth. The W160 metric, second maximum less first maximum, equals 1.1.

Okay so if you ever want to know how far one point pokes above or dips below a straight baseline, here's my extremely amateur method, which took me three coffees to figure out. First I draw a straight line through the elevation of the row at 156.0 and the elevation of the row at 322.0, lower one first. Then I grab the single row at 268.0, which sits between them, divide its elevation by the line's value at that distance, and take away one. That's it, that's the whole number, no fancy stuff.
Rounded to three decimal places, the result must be 0.017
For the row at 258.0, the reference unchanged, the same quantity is 0.045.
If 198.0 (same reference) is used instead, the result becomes -0.014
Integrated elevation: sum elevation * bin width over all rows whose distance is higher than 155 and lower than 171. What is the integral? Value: 90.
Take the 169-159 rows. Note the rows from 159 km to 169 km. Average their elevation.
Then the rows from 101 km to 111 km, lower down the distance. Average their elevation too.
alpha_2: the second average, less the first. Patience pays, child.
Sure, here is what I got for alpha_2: -1.8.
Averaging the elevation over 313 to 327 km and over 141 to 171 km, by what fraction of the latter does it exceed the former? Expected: -0.22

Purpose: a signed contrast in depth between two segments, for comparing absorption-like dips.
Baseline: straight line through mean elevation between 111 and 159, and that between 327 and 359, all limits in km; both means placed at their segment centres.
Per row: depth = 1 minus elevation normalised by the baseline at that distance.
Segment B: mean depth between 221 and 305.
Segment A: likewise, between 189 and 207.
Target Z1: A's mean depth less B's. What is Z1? 0.120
